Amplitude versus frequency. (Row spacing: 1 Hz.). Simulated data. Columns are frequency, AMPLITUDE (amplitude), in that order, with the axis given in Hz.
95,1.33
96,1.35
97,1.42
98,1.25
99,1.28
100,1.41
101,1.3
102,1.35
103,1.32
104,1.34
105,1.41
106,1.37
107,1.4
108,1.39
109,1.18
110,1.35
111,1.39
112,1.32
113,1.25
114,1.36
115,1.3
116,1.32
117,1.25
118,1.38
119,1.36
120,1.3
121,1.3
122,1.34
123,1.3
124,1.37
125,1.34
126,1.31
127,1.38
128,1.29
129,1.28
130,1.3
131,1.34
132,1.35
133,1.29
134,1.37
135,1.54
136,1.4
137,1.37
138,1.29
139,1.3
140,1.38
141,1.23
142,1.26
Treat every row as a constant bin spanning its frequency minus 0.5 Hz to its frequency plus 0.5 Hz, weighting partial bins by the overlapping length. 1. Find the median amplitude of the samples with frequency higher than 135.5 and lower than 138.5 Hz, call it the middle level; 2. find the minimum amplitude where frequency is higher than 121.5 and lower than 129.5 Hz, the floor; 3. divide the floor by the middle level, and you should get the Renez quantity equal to 0.93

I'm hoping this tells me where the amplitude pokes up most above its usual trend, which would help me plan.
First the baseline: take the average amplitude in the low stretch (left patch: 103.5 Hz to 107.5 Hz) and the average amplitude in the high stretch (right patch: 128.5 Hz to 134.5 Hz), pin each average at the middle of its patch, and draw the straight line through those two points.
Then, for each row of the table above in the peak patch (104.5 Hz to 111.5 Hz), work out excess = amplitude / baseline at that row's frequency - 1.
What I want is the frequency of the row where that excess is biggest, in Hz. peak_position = 105 Hz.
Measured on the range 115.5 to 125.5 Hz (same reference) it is 124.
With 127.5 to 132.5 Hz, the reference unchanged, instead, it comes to 132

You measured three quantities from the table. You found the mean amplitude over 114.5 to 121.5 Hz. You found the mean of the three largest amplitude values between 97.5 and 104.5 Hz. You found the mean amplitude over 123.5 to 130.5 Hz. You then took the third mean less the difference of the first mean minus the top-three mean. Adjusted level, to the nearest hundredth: 1.38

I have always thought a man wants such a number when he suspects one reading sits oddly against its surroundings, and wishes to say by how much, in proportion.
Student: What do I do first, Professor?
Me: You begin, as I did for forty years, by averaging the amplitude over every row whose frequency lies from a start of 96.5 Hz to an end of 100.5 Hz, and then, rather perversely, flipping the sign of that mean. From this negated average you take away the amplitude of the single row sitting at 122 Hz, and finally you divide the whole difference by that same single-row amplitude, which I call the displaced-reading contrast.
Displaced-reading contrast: -2.00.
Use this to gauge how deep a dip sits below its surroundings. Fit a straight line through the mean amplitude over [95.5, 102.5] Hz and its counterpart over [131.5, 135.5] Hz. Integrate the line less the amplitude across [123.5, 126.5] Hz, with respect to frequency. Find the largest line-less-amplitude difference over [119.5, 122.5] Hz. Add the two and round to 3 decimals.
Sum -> 0.175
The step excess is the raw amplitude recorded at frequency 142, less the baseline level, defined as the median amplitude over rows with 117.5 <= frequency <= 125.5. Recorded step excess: -0.08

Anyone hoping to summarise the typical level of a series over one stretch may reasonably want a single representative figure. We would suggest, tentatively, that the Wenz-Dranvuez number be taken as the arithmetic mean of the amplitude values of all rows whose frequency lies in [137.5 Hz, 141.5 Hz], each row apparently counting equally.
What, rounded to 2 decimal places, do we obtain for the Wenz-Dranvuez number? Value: 1.30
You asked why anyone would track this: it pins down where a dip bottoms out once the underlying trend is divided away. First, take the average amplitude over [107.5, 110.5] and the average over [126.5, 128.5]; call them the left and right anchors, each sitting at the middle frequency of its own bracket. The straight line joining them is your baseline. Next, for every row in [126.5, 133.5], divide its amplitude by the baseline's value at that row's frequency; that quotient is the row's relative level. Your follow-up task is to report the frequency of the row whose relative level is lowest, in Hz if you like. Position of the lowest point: 129 Hz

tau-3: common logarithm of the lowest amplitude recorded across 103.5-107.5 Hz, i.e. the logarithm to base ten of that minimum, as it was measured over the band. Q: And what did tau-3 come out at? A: 0.127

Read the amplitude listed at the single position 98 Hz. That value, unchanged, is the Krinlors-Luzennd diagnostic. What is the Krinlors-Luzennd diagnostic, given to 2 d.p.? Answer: 1.25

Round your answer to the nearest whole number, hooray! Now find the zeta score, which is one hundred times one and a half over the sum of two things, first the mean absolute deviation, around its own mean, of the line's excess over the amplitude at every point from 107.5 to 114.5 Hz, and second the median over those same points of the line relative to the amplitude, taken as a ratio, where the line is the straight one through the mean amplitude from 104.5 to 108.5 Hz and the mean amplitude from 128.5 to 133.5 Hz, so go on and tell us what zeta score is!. 139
